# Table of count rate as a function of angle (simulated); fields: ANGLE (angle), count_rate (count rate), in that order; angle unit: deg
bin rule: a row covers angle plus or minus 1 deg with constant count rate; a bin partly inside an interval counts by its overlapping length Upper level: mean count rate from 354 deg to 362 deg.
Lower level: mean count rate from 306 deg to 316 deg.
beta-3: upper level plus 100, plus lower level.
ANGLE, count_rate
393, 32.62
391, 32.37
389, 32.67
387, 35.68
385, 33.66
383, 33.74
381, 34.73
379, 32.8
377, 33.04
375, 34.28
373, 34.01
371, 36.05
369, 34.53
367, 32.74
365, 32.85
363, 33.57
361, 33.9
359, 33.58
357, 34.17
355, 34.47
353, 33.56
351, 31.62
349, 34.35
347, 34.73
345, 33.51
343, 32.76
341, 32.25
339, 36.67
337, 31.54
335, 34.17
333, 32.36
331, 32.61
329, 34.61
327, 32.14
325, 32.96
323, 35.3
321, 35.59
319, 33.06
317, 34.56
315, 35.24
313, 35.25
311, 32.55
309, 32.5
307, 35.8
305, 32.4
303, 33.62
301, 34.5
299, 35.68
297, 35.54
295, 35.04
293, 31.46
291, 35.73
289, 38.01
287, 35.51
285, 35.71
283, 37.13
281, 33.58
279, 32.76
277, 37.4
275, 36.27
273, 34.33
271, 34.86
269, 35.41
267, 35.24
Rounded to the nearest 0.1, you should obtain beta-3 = 168.3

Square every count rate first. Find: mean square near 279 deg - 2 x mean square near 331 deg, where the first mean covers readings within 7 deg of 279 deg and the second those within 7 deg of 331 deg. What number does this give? -919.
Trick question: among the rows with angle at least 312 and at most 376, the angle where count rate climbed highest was 339 deg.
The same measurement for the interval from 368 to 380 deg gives 371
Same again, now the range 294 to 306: 299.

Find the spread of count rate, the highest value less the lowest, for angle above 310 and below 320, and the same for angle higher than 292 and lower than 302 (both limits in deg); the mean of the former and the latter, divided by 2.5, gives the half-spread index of 1.38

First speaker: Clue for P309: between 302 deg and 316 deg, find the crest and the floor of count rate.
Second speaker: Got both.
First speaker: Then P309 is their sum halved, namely 34.1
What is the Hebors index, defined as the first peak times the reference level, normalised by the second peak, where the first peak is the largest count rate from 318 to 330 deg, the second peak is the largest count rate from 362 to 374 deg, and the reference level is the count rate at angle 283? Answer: 36.7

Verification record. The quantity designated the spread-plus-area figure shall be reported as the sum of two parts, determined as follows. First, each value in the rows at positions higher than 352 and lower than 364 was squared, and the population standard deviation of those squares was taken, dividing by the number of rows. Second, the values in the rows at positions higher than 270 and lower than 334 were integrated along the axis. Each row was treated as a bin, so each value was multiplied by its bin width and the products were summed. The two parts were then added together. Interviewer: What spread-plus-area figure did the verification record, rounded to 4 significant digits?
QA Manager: 2232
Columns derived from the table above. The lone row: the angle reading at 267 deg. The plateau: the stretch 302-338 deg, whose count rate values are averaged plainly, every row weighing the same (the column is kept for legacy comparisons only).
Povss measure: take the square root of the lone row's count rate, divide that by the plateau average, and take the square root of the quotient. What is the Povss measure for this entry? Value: 0.420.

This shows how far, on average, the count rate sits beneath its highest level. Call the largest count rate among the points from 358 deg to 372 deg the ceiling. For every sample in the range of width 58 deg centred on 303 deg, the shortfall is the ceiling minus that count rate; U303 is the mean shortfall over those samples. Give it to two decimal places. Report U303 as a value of 1.48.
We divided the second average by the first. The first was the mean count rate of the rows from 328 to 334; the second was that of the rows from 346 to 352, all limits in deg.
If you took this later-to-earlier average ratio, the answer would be 1.01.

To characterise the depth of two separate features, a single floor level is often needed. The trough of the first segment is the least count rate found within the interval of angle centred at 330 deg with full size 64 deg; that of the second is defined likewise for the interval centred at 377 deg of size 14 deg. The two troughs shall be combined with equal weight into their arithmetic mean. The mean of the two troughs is 32.2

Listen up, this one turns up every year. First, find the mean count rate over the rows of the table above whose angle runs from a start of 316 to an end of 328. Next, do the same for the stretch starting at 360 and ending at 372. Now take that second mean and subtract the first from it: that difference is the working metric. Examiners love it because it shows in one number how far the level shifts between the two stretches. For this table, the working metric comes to 0.0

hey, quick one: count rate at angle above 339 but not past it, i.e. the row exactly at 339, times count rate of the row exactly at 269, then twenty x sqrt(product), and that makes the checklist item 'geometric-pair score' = 721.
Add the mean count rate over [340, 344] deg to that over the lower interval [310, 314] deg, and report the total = 66.4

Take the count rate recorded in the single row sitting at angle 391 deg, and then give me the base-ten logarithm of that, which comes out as 1.51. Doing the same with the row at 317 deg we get 1.54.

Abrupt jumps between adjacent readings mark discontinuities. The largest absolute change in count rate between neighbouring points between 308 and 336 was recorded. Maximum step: 2.7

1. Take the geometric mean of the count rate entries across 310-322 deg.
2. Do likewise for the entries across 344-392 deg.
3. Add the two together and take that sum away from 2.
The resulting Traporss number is -66.1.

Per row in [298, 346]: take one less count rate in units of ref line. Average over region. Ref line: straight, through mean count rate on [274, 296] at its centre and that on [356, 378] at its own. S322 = 0.025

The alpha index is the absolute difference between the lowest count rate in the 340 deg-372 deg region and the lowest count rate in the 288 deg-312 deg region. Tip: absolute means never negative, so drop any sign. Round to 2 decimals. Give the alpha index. 0.16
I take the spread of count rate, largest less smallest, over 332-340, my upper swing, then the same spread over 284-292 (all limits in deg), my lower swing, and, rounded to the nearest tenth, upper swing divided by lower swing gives 2.1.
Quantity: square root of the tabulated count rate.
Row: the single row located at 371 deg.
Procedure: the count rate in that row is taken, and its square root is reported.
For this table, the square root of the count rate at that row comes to 6.00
